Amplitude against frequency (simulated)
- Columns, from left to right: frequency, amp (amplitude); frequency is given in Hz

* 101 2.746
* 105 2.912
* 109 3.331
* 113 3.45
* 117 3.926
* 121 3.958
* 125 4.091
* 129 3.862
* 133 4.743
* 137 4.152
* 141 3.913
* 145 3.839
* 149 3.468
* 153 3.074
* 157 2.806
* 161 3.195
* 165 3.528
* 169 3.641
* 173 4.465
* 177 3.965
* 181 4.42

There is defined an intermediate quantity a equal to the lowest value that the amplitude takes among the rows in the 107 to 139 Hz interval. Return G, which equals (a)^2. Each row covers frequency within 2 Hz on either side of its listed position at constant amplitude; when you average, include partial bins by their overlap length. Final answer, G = 11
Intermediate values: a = 3.331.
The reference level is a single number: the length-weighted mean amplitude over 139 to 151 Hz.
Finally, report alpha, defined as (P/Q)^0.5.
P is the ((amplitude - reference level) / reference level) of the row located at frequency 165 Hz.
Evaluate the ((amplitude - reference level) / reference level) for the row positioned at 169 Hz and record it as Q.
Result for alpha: 1.46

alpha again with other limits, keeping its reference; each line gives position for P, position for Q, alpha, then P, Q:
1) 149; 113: 0.97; -0.07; -0.1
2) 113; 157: 0.56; -0.08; -0.2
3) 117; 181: 0.52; 0.05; 0.2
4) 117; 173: 0.51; 0.05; 0.2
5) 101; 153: 1.22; -0.27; -0.2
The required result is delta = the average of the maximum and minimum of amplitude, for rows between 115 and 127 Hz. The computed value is 4.01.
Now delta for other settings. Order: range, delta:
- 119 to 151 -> 4.11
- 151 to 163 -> 3.00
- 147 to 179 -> 3.64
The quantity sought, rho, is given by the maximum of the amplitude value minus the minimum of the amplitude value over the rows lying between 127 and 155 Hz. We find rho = 1.7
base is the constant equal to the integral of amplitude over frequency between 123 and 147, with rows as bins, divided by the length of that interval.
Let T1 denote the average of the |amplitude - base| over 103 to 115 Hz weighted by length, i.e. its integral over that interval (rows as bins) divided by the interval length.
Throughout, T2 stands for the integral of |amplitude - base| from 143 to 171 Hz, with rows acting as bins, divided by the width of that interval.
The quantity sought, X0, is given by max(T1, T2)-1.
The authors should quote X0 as -0.1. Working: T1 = 0.9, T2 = 0.74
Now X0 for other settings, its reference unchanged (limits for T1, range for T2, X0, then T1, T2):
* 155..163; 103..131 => 0.1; 1.1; 0.45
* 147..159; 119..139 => 0.0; 1.0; 0.22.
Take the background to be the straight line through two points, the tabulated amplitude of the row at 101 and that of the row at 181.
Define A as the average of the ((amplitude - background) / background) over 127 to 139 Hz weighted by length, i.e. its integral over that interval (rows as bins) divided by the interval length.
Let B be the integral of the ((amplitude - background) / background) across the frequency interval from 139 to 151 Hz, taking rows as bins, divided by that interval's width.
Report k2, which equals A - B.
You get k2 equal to 0.22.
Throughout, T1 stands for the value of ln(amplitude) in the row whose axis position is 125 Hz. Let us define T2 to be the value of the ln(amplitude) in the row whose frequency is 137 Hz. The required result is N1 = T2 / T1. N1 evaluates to 1.01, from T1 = 1.41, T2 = 1.42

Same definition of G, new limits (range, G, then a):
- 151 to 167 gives 8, 2.806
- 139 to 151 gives 12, 3.468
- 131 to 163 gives 8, 2.806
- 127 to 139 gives 15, 3.862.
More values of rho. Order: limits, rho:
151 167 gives 0.7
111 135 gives 1.3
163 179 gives 0.9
